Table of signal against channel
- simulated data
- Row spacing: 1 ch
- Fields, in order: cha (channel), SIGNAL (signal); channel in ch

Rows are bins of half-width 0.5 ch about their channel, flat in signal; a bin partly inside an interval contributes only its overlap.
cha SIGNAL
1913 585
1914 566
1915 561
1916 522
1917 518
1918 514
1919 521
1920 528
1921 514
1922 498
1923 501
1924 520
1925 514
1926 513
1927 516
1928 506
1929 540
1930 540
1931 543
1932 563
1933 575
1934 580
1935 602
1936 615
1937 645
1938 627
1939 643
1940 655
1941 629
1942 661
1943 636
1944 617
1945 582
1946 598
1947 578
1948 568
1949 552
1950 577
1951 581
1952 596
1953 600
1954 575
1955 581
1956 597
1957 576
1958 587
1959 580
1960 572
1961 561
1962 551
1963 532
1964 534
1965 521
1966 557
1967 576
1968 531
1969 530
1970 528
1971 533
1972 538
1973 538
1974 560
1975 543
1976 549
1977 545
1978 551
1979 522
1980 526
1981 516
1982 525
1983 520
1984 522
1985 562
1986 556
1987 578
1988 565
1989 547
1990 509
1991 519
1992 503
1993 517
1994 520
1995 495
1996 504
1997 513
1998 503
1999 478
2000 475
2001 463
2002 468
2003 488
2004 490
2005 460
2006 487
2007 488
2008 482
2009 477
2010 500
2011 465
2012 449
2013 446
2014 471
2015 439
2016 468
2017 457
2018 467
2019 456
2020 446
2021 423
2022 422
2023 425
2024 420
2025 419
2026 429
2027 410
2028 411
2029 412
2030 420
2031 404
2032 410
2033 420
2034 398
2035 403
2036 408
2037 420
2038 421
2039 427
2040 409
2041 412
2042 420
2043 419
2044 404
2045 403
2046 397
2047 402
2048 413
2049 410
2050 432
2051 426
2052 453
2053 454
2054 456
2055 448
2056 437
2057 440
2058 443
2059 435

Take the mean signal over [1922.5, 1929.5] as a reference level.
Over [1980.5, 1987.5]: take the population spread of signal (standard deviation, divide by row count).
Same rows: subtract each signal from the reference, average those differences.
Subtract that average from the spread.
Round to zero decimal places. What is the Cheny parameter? 47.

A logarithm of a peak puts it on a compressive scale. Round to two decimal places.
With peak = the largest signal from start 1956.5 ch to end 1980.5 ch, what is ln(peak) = 6.38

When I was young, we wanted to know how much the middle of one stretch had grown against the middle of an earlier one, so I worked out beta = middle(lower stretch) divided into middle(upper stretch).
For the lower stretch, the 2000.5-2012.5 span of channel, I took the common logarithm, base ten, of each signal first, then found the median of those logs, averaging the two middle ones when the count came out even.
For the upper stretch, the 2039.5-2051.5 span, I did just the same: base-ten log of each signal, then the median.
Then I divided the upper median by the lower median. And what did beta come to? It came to 0.975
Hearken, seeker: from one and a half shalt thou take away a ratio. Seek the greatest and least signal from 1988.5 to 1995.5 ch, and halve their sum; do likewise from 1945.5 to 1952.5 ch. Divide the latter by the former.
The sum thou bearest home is 0.40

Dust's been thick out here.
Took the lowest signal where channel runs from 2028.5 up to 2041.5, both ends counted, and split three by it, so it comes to 0.0075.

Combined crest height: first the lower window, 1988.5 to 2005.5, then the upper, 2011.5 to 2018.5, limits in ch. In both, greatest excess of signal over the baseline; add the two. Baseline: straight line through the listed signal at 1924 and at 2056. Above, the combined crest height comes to 75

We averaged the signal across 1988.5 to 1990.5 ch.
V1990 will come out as 528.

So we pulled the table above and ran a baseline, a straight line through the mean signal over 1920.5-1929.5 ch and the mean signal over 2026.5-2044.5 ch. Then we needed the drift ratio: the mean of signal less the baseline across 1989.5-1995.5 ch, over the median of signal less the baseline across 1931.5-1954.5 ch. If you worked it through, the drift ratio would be 0.57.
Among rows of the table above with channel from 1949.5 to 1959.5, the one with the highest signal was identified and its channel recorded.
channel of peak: 1953 ch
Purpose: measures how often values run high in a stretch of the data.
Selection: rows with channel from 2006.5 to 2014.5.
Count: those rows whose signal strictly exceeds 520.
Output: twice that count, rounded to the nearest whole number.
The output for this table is 0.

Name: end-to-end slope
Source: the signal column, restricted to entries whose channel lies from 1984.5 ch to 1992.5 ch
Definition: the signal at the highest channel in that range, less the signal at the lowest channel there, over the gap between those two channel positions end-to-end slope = -8.4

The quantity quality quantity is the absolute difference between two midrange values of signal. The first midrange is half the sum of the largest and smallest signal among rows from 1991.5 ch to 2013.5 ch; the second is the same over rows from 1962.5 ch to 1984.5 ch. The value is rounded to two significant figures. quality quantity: 63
